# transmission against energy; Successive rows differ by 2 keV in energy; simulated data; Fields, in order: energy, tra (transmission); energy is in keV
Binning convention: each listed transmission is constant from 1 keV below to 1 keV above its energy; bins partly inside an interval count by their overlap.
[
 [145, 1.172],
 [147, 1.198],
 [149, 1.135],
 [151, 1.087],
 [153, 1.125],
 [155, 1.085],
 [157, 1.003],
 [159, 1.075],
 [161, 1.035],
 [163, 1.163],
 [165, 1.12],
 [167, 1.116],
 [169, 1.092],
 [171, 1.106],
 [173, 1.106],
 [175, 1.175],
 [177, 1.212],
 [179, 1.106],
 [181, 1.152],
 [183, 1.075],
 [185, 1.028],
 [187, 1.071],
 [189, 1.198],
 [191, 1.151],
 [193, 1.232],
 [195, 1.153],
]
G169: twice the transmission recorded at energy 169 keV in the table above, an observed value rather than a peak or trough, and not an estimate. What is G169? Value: 2.18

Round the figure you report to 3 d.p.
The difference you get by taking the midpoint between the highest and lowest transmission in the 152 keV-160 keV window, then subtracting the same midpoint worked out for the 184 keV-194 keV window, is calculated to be -0.066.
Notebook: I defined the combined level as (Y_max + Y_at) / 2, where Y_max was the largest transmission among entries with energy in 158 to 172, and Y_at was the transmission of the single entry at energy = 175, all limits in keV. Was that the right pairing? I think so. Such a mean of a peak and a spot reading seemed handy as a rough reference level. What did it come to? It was 1.17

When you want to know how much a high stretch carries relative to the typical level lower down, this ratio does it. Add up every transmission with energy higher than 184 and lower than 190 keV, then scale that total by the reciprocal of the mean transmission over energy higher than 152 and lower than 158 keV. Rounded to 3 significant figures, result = 3.08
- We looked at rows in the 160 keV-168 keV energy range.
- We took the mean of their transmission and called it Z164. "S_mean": 1.11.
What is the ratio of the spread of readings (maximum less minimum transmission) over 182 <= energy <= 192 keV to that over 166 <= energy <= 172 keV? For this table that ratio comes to 7.1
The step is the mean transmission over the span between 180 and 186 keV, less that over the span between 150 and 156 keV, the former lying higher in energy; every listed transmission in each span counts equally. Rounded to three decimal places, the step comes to -0.014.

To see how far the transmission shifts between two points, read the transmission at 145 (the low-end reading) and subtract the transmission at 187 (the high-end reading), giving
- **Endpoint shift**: 0.10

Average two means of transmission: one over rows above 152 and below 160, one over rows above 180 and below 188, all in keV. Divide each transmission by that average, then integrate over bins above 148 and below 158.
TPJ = 10 keV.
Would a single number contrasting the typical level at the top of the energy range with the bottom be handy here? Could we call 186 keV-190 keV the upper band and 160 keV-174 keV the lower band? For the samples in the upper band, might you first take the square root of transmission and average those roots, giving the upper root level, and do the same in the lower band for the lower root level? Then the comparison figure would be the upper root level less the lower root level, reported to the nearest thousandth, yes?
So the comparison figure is 0.013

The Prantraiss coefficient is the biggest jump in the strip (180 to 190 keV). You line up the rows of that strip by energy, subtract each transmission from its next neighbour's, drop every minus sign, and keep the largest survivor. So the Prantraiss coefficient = 0.127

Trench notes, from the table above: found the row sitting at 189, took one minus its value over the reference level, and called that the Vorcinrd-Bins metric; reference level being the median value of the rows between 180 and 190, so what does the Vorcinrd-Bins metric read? -0.11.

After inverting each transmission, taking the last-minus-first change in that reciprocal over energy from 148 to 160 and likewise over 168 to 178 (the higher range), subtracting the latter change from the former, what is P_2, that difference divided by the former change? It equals 3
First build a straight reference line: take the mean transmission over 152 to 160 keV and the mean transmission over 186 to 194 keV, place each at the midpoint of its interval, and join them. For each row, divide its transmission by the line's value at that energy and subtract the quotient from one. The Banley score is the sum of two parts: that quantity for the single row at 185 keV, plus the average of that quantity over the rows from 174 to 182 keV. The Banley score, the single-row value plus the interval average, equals 0.08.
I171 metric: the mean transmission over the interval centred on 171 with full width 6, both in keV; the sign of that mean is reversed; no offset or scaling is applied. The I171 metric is -1.10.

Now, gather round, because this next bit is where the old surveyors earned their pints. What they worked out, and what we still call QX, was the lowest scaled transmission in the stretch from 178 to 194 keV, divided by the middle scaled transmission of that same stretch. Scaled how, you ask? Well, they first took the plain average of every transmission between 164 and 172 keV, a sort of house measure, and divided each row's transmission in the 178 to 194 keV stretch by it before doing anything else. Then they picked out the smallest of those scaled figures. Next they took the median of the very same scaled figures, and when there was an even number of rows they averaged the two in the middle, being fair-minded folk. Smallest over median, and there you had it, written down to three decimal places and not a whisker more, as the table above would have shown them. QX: 0.911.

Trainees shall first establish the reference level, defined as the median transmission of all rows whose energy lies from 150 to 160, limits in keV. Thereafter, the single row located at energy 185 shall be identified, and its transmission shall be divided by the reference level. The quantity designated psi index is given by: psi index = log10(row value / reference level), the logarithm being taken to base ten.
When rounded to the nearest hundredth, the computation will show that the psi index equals -0.02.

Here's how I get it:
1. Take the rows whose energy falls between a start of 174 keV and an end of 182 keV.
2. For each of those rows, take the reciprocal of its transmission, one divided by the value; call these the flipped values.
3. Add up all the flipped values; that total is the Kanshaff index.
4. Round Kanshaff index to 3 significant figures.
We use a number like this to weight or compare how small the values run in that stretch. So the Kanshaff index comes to 3.45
